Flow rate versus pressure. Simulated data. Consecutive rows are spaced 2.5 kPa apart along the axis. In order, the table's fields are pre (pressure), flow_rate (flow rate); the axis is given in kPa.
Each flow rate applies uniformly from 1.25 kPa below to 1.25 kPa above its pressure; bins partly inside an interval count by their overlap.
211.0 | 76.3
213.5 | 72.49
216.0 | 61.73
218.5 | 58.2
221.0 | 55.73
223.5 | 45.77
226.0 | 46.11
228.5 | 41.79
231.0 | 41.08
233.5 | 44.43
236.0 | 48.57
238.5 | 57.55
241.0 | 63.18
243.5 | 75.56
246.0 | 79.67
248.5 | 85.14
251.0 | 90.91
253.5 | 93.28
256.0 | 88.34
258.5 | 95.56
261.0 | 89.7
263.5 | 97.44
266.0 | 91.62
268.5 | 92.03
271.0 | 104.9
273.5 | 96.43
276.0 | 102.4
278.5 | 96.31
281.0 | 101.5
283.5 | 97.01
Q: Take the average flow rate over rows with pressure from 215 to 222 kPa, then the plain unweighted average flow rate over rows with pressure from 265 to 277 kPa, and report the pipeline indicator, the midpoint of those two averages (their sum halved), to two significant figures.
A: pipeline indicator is 78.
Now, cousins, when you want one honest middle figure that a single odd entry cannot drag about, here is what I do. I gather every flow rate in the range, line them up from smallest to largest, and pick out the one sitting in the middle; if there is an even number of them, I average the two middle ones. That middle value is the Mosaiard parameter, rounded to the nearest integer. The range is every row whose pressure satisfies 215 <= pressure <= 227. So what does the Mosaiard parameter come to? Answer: 56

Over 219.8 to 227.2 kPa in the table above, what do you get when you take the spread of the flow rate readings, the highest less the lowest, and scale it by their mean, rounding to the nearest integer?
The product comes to 490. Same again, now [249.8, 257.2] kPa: 449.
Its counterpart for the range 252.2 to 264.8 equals 845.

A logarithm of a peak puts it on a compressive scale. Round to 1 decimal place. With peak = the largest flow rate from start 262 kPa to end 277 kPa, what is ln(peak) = 4.7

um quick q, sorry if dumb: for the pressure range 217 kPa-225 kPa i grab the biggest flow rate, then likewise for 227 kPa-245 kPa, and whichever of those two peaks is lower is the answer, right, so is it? 58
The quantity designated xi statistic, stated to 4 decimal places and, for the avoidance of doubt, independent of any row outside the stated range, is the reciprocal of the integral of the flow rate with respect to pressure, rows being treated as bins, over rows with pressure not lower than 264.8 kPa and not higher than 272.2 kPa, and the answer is 0.0014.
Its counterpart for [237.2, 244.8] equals 0.0020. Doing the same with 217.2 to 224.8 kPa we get 0.0025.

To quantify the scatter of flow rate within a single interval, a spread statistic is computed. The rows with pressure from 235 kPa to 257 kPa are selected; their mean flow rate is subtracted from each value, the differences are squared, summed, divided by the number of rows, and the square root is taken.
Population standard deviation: 15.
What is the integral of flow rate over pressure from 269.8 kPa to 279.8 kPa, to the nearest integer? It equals 1000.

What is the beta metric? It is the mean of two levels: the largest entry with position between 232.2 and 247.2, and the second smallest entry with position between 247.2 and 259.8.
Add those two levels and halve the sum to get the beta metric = 84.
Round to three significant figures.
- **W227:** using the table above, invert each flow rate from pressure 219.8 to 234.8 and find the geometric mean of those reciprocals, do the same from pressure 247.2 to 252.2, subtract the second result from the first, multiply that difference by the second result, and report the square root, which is 0.0110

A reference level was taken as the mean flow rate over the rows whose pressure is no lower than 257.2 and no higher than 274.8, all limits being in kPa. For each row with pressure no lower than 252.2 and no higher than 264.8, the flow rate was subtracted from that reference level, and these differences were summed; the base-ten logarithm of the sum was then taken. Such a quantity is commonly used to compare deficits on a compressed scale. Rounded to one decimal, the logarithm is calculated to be 1.1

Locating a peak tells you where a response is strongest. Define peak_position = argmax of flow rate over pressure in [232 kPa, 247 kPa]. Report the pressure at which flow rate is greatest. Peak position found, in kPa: 246.0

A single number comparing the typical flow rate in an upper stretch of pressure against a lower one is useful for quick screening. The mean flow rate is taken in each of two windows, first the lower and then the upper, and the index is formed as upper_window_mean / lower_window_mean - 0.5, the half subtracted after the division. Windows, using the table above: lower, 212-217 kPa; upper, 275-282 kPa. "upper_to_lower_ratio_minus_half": 1.0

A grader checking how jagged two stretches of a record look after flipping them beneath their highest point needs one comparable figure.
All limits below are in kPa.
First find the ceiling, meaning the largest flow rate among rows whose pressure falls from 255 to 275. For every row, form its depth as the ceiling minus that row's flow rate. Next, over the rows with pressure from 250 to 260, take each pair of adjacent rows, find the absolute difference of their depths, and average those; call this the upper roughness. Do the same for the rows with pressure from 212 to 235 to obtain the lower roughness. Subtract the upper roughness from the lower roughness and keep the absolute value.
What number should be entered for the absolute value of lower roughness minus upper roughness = 0.41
